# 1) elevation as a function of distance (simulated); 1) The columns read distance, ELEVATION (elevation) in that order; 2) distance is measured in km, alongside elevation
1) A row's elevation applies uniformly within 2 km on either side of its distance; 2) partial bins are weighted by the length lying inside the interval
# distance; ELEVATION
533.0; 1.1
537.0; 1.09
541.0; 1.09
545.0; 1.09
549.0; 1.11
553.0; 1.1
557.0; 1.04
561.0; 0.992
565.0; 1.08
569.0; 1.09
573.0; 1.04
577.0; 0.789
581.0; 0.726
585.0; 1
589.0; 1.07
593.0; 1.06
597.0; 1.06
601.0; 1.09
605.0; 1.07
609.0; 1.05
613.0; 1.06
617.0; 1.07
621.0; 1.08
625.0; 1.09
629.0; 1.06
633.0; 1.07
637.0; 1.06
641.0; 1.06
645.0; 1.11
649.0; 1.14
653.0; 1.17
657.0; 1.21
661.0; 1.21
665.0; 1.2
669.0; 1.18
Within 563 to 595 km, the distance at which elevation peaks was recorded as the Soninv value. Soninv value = 569.0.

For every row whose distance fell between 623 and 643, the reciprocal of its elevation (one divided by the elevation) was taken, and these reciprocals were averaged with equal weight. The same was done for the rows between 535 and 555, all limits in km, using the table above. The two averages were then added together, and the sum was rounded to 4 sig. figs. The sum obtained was 1.849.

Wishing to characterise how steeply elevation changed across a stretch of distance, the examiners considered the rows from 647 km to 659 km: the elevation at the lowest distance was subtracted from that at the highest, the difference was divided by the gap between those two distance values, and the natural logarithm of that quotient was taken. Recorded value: -4.7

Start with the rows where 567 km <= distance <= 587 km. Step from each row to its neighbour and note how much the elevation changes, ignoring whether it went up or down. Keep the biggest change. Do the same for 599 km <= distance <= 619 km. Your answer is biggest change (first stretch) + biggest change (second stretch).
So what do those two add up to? 0.29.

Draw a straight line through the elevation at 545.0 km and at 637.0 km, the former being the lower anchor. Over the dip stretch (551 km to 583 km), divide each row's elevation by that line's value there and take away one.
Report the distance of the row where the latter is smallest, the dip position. 581.0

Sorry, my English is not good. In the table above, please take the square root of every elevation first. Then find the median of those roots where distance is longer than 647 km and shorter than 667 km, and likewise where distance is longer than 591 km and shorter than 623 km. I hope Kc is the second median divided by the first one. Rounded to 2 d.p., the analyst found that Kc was 0.94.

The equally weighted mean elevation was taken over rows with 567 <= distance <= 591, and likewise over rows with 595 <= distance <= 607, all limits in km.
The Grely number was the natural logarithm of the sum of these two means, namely 0.706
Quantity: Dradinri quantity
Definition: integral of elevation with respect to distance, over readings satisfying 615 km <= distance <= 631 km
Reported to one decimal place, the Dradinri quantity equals 17.2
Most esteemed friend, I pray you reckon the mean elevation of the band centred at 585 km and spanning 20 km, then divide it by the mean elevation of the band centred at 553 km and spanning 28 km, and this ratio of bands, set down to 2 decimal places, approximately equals 0.87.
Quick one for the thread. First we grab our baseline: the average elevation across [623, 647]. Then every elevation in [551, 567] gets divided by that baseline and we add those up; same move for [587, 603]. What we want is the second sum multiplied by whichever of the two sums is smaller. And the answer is 15.6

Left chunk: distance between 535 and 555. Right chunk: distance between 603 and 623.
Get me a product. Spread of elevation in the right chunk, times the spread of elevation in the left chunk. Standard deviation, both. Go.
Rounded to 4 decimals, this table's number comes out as 0.0001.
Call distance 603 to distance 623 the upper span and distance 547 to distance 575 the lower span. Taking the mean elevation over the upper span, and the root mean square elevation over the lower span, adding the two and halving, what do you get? 1.07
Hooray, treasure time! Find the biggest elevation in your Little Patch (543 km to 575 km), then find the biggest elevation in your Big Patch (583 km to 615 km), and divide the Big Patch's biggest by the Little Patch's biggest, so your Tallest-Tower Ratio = 0.982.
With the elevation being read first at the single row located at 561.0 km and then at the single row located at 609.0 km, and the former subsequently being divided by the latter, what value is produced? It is 0.94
